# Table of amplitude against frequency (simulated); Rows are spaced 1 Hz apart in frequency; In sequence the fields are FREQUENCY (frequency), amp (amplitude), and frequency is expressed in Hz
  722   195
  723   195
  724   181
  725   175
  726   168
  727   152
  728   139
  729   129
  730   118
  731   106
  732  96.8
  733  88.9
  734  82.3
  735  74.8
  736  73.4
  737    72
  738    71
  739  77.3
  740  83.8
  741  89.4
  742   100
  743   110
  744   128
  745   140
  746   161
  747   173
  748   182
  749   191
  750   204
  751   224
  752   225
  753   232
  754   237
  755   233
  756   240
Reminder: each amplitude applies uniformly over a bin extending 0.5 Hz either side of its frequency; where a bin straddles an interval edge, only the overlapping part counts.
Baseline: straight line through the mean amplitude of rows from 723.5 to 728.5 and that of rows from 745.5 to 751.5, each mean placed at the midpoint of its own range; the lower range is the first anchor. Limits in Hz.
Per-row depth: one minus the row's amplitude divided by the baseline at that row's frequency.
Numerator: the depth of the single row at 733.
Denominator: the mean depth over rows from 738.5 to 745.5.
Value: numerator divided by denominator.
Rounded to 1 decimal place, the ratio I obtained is 1.1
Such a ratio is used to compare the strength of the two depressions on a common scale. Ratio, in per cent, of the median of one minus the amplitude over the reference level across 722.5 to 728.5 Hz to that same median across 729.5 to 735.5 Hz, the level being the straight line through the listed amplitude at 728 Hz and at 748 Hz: -76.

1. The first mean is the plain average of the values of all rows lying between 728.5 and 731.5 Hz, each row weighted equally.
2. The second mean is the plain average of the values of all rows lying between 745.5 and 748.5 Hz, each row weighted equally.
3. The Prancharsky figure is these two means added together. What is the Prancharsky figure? 290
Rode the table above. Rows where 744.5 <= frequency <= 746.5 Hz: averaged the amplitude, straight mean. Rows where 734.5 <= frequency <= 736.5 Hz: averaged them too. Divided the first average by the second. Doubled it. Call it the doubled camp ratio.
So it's 4.1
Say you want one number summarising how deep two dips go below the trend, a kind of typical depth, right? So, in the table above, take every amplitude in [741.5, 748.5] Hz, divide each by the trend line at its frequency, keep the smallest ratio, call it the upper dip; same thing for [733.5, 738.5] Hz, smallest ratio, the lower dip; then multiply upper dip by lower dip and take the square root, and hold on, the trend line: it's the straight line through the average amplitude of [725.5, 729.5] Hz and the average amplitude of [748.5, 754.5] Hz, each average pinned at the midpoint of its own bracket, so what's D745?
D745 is 0.46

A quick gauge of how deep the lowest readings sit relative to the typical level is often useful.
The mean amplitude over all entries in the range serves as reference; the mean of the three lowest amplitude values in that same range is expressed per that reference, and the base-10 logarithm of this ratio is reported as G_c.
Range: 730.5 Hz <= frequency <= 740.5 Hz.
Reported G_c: -0.059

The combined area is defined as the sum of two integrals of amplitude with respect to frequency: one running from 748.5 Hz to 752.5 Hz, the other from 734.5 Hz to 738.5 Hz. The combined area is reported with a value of 1135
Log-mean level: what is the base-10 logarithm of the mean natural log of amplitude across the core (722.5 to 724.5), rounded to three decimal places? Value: 0.719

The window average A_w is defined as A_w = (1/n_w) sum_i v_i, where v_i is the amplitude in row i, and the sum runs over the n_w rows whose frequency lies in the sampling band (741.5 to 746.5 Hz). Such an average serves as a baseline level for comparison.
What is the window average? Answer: 128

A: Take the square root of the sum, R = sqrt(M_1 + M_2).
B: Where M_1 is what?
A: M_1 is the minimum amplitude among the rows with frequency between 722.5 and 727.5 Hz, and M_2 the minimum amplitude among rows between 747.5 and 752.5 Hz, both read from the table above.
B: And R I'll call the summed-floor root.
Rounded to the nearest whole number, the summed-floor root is 18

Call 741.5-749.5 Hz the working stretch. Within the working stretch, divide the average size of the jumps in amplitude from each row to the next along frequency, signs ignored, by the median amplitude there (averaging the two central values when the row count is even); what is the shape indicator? 0.086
